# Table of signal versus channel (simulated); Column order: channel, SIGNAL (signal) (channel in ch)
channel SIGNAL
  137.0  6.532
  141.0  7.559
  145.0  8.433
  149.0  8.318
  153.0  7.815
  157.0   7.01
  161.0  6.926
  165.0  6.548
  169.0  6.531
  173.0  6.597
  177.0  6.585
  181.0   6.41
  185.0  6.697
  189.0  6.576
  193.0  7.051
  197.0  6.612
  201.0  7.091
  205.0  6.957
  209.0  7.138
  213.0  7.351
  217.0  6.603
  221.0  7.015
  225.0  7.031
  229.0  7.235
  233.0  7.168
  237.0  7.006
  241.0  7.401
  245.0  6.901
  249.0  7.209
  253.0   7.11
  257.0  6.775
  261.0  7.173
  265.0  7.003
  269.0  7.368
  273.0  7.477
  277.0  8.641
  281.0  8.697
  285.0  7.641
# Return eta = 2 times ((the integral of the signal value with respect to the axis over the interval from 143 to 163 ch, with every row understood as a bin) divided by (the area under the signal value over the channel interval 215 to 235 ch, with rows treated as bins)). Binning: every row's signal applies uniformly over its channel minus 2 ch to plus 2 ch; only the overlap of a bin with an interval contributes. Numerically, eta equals 2.2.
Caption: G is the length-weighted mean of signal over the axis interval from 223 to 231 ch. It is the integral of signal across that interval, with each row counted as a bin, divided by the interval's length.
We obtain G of 7.13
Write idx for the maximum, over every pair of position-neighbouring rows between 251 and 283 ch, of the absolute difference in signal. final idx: 1.16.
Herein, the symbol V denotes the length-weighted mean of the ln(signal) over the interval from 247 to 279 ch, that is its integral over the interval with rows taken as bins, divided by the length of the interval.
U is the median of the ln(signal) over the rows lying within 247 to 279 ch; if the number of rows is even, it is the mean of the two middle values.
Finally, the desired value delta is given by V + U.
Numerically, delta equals 3.96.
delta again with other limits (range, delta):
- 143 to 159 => 4.15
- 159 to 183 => 3.77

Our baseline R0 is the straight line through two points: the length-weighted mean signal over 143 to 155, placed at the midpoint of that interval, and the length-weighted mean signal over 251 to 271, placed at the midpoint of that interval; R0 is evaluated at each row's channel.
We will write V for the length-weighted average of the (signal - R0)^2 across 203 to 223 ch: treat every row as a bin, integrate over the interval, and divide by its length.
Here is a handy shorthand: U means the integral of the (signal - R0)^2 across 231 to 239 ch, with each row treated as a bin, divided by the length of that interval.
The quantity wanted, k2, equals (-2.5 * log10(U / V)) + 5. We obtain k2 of 6.8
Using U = 0.1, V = 0.35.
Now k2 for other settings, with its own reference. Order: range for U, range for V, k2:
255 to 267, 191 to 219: 7.7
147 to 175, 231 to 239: 1.8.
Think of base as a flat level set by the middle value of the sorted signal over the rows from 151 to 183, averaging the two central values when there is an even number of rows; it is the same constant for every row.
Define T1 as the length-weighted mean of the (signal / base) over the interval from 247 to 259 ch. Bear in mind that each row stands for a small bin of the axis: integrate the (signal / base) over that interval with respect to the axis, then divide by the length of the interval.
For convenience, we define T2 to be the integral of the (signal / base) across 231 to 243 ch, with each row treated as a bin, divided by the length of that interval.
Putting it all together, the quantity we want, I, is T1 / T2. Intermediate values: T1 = 1.07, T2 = 1.09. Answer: 0.98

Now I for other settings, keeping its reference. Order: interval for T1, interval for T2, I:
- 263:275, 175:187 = 1.11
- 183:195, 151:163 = 0.93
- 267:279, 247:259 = 1.11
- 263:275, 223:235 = 1.02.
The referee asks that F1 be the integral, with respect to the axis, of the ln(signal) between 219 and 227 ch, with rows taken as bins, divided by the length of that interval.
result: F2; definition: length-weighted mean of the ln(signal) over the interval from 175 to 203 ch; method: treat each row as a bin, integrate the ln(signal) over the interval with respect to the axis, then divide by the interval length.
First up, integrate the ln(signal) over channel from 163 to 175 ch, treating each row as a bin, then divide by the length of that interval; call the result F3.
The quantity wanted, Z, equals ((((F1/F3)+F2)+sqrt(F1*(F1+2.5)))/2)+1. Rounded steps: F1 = 1.95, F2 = 1.90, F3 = 1.88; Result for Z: 3.94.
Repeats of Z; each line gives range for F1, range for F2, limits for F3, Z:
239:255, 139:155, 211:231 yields 4.03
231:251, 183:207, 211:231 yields 3.94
